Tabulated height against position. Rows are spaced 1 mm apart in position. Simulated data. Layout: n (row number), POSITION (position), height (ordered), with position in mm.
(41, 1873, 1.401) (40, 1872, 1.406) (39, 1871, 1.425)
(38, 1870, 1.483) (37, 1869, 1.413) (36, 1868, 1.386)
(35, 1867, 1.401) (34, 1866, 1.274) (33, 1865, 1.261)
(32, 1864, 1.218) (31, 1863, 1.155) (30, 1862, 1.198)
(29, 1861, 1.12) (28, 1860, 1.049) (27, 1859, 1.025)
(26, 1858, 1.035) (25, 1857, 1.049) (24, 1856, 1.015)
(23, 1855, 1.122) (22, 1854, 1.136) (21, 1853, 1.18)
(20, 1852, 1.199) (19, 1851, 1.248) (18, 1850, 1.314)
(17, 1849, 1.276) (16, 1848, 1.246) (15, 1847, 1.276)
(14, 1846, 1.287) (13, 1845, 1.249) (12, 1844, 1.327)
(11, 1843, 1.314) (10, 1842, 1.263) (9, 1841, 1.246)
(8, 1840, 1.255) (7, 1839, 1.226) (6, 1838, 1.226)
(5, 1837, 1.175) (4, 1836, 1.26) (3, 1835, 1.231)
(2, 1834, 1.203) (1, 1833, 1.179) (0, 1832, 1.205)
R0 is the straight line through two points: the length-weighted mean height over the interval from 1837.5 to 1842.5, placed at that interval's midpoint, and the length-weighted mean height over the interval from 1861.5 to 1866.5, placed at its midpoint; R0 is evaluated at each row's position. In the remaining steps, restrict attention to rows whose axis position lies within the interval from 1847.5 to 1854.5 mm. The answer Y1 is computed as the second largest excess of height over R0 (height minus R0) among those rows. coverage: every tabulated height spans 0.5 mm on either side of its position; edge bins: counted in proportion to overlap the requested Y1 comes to 0.04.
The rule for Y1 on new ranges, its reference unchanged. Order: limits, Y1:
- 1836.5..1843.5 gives 0.02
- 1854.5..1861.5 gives -0.11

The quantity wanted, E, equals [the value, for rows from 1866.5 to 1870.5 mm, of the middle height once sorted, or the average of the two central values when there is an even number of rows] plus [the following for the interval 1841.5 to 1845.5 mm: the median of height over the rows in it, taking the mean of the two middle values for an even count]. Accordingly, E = 2.70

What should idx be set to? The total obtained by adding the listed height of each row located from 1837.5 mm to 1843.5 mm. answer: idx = 7.53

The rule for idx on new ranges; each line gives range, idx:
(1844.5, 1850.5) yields 7.65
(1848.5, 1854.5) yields 7.35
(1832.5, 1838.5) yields 7.27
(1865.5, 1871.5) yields 8.38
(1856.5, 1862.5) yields 6.48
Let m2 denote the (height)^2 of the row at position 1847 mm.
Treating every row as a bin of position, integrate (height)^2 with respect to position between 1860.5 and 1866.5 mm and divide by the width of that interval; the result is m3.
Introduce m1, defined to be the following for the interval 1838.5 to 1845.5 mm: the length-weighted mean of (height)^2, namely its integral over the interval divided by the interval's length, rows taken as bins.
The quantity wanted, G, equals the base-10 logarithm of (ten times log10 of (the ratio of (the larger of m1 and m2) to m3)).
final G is -0.3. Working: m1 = 1.61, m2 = 1.63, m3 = 1.45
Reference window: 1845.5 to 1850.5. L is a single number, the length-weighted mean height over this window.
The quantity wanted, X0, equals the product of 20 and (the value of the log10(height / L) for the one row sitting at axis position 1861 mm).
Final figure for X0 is -1.2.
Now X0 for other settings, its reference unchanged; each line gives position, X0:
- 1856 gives -2.0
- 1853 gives -0.7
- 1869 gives 0.9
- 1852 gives -0.6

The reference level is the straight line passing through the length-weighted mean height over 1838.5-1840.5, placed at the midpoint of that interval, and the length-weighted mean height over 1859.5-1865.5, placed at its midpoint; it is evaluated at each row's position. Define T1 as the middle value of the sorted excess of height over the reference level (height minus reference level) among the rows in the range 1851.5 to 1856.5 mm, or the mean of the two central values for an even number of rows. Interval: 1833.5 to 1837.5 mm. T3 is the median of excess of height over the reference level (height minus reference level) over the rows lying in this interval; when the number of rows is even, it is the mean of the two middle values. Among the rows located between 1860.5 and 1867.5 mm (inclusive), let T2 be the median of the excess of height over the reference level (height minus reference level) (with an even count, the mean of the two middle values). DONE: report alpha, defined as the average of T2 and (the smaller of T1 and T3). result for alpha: 0.00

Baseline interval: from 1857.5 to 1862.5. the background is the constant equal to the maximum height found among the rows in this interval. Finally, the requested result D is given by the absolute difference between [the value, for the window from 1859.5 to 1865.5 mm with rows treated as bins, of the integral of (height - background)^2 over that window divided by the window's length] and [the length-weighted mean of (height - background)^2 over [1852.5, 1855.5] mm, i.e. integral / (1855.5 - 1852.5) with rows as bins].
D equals 0.0024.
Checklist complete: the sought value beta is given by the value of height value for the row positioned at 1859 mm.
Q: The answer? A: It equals 1.025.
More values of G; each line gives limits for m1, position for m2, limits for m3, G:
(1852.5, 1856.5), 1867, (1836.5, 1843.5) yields 0.0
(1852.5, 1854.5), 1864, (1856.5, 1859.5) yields 0.1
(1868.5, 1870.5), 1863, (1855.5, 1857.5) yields 0.5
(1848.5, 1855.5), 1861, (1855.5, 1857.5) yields 0.1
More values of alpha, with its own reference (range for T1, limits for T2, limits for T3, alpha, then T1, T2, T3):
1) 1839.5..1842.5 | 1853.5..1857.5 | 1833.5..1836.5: -0.06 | 0.016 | -0.102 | -0.02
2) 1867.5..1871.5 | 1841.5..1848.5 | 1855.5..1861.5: -0.04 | 0.276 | 0.060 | -0.14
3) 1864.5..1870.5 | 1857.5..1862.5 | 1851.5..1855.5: -0.08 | 0.243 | -0.126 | -0.04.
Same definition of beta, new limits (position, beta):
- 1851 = 1.248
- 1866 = 1.274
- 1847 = 1.276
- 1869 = 1.413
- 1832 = 1.205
